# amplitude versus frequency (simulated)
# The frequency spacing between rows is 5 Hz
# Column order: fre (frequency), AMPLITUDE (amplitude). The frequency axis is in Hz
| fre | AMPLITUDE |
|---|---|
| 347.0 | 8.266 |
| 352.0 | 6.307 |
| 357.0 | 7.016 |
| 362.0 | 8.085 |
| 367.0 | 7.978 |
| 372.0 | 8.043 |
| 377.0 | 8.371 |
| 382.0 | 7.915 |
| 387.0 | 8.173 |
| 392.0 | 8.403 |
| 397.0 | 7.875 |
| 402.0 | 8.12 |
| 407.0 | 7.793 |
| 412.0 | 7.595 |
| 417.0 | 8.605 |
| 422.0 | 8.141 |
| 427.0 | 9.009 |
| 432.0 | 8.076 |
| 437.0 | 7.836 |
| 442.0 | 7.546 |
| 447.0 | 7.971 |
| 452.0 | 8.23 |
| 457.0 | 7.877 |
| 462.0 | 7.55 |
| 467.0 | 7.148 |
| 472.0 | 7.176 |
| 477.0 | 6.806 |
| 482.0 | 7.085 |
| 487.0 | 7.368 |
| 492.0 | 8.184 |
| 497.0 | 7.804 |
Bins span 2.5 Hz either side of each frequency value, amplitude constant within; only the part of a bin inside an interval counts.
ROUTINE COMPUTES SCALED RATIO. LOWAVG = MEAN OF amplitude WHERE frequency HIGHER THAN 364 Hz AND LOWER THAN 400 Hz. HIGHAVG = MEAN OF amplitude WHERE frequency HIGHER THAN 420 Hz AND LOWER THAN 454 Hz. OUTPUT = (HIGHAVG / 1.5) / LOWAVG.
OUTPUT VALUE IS 0.67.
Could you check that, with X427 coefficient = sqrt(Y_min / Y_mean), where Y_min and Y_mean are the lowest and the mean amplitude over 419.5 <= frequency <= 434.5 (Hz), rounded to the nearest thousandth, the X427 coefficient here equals 0.980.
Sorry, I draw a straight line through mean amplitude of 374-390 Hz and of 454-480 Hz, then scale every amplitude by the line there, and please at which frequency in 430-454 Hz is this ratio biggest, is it 452.0 Hz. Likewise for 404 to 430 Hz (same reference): 427.0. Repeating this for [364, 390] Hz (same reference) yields 377.0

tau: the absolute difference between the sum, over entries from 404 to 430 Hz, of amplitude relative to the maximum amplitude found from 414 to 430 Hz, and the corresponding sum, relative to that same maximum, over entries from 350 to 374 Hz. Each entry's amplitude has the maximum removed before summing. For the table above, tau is 3.7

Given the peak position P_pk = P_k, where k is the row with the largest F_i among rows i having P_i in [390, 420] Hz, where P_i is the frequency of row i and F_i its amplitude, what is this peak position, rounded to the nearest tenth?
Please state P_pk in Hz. 417.0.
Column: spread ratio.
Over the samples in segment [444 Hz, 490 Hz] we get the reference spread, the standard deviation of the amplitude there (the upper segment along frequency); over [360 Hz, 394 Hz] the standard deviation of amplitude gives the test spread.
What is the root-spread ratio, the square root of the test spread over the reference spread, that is 0.63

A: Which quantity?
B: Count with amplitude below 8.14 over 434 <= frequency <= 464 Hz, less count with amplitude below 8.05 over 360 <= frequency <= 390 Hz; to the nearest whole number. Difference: 2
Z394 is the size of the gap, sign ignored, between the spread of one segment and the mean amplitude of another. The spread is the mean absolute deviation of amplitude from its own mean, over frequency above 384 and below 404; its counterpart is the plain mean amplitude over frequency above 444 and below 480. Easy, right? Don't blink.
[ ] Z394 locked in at 7.39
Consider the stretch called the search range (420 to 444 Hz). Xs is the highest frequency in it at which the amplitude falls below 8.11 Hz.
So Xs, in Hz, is 442.0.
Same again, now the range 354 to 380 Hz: 372.0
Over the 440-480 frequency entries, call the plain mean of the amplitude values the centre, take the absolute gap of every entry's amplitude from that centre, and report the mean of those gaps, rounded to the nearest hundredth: 0.37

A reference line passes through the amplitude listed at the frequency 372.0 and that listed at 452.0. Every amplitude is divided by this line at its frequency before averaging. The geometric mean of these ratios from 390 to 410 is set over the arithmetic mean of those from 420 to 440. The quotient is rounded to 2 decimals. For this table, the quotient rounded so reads 0.98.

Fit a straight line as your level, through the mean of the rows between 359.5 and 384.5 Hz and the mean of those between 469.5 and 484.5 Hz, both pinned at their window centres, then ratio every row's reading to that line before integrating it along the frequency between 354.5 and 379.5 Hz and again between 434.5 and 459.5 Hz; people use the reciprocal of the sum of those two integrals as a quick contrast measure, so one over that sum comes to 0.0195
